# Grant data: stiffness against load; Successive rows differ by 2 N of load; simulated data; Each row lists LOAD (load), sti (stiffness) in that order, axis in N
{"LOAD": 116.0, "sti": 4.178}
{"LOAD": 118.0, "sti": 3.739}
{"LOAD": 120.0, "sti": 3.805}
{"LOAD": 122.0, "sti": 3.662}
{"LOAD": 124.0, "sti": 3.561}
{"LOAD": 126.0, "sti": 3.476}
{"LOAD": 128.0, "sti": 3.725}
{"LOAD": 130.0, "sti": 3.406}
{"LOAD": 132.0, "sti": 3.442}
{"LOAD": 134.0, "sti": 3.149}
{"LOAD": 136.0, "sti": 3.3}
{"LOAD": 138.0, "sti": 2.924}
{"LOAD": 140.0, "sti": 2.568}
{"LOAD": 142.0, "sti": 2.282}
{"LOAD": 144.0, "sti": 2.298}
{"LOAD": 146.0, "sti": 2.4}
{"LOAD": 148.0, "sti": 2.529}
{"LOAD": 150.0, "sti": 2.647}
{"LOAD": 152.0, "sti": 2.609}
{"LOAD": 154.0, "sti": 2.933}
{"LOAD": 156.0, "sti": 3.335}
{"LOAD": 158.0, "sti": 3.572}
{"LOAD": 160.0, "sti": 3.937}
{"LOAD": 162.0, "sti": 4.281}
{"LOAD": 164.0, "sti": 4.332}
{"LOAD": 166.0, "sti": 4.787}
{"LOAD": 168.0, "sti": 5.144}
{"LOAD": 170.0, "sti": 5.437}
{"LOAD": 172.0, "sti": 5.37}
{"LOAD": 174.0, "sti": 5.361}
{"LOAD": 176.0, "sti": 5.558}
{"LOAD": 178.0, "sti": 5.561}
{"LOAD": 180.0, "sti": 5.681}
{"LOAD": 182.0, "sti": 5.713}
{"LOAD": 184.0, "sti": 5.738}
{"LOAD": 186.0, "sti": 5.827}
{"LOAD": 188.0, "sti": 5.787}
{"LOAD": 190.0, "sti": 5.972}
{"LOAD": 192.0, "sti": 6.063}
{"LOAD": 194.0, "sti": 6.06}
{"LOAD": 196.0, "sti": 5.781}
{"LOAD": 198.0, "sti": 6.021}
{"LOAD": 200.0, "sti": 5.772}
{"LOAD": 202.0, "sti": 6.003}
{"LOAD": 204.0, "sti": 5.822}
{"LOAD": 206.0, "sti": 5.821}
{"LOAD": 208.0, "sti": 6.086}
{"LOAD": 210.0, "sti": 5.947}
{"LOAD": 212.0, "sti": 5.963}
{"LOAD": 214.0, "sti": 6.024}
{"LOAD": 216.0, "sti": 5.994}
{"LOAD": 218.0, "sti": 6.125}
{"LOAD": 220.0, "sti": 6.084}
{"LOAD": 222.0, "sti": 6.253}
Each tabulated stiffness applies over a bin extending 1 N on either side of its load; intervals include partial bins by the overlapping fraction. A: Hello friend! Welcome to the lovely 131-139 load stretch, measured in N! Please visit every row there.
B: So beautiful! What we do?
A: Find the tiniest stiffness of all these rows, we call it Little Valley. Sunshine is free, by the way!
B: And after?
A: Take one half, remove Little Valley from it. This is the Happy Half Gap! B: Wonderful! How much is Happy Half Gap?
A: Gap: -2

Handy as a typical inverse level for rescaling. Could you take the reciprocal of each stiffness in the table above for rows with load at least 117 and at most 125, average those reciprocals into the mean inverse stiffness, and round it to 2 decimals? 0.27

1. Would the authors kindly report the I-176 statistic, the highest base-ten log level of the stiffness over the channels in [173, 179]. 0.75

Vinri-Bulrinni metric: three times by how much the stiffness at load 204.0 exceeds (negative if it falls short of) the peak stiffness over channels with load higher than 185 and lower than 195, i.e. -1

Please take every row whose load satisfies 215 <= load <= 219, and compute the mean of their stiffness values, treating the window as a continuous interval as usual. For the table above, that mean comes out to 6.1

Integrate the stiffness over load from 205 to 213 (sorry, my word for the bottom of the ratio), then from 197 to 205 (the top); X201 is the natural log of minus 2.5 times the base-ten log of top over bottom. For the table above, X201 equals -4.7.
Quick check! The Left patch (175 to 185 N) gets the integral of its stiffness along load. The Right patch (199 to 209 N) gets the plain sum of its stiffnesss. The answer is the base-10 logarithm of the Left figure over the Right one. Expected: 0.28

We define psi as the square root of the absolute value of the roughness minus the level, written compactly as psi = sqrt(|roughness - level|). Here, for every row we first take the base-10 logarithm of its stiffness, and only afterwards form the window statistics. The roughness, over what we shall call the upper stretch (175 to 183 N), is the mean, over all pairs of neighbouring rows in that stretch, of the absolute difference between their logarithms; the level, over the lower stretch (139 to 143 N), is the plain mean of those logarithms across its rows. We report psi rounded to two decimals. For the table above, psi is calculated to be 0.62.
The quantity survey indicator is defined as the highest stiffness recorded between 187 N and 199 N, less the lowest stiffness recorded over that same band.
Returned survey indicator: 0.28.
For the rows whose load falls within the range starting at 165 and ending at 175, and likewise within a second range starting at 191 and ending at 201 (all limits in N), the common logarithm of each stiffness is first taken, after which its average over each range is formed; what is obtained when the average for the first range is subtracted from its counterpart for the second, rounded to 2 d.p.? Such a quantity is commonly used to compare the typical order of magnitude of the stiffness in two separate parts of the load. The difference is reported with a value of 0.06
